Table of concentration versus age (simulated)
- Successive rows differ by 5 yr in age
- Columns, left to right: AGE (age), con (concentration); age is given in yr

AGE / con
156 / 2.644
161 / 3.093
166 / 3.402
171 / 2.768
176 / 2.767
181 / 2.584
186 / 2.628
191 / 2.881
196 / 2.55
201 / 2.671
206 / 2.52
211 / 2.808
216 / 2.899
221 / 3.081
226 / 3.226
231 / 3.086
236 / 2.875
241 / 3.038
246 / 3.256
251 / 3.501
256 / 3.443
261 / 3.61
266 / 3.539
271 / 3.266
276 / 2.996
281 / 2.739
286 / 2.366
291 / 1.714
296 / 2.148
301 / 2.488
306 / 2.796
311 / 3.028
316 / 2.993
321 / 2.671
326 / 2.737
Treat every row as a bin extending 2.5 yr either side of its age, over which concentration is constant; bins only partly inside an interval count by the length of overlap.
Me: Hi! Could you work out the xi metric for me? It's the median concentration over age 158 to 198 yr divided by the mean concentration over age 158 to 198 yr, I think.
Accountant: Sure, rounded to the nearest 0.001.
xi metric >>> 0.976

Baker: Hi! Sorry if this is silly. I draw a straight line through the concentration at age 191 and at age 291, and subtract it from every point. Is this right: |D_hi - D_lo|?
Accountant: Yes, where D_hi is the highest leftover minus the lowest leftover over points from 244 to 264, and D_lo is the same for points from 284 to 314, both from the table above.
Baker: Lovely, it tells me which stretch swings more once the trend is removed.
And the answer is 1.0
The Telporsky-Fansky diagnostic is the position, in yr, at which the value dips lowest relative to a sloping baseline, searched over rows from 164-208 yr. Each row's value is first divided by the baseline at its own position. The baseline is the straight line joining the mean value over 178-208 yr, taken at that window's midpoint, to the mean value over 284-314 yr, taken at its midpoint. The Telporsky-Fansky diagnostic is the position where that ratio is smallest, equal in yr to 206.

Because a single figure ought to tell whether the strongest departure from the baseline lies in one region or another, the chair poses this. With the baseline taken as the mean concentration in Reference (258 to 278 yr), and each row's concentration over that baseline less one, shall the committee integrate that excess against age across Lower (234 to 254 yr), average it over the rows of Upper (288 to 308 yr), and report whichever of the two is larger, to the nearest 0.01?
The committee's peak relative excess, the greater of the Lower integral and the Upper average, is -0.32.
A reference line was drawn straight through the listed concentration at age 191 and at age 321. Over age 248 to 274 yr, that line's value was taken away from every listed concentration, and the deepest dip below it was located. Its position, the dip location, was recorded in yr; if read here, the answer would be 271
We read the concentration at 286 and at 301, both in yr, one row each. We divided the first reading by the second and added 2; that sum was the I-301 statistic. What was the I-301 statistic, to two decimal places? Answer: 2.95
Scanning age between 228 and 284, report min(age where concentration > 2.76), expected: 231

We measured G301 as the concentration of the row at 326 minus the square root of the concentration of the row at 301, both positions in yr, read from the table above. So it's 1.2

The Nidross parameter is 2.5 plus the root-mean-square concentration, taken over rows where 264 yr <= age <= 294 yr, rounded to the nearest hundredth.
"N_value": 5.33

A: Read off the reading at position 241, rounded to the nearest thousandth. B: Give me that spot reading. 3.038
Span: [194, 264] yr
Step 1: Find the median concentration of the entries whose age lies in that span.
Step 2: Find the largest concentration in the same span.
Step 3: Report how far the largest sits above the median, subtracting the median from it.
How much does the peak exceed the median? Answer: 0.55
